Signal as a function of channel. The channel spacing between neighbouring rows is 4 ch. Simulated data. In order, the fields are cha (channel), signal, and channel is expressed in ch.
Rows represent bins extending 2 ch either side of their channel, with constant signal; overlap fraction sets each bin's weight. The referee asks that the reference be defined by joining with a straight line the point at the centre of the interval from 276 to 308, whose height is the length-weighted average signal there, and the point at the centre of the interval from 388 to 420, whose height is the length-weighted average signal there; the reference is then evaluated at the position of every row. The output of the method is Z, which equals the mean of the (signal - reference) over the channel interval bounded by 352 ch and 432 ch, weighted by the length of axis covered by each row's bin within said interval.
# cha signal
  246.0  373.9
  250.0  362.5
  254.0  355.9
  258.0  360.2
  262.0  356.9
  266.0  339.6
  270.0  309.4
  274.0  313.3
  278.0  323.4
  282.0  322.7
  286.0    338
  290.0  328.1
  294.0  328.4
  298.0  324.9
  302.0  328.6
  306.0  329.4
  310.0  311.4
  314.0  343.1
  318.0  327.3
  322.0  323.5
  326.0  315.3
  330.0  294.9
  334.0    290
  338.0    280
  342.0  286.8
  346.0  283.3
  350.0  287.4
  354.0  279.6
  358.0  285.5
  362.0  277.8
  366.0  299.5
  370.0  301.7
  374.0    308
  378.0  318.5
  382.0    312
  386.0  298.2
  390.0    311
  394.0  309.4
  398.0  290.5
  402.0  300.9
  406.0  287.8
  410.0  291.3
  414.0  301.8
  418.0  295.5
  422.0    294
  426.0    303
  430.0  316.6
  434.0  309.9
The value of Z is -2.5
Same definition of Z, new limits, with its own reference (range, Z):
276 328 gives 1.2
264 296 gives -5.7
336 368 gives -27.2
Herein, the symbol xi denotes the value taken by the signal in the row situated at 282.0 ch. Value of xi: 322.7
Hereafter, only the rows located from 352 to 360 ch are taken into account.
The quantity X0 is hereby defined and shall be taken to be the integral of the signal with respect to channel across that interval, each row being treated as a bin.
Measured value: 2260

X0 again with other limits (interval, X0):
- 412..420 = 2389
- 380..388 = 2441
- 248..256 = 2874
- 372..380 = 2506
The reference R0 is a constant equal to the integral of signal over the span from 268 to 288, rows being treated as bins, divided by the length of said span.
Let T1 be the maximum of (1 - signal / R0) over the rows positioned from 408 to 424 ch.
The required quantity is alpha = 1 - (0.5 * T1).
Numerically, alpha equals 0.953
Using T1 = 0.09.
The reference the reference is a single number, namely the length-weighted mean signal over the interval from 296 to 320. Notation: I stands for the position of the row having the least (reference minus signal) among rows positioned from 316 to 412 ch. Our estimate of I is 318.0 ch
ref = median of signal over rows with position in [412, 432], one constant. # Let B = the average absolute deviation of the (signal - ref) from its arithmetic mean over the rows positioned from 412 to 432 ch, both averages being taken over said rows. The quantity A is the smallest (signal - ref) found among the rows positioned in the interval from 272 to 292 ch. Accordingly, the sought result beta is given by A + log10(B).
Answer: 12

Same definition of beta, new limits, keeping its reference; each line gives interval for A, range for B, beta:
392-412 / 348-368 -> -13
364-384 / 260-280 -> -1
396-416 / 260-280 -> -13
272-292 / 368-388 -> 12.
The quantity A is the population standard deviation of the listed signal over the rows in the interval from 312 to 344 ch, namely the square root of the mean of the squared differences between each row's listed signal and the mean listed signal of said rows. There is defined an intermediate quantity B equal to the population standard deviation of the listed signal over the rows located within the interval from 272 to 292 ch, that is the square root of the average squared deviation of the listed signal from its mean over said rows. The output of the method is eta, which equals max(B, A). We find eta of 21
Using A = 21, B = 8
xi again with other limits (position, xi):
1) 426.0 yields 303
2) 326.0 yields 315.3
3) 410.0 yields 291.3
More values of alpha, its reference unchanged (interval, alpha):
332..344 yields 0.936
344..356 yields 0.935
